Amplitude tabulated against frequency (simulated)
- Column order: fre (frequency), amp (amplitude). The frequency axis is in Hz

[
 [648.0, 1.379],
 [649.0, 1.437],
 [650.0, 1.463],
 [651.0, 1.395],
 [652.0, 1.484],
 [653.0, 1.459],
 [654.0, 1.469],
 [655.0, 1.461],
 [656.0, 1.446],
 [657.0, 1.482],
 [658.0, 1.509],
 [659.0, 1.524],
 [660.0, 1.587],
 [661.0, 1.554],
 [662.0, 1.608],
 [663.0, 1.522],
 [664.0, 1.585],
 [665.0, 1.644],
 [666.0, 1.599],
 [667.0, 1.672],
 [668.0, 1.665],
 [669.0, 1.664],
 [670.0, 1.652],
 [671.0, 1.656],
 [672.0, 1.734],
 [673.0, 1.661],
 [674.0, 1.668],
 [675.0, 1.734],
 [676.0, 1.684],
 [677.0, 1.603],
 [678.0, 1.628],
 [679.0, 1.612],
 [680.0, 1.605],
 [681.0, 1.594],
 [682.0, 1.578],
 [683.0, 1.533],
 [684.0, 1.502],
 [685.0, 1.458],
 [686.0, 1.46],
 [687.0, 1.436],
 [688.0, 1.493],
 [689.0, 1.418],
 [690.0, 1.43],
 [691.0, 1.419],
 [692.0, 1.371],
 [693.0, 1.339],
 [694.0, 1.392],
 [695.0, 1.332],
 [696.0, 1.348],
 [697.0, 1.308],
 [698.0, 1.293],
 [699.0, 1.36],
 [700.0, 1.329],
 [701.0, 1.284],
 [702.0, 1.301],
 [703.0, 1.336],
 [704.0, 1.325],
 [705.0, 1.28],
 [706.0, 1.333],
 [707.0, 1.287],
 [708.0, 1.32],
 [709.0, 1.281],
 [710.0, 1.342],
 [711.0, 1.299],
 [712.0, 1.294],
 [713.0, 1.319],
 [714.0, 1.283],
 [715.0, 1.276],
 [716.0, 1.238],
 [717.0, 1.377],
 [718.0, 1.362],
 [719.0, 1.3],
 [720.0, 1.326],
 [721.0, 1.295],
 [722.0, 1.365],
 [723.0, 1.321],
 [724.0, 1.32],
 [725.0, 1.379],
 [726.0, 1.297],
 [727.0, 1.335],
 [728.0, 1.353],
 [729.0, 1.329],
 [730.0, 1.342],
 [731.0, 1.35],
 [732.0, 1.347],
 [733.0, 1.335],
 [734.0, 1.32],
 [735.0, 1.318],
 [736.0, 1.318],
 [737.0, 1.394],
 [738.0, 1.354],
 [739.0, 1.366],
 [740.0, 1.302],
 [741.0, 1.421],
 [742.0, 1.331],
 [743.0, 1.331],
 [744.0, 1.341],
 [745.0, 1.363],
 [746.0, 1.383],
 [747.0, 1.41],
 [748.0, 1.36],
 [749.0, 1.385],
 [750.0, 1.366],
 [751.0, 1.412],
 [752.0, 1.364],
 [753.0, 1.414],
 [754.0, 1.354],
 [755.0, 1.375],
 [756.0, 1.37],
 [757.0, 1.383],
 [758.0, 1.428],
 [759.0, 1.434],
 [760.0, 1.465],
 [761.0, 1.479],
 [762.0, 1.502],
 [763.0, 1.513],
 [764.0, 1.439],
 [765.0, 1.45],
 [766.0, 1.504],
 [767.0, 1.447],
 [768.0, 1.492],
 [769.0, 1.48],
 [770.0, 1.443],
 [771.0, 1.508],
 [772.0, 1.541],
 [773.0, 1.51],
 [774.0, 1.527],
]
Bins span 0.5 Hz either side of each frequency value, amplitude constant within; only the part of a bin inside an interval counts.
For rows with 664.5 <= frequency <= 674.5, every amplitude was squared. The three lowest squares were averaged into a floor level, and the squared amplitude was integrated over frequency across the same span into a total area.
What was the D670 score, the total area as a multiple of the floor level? 10.4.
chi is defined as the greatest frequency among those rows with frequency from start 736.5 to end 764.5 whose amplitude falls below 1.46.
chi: 764.0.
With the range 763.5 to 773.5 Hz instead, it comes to 770.0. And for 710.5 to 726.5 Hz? 726.0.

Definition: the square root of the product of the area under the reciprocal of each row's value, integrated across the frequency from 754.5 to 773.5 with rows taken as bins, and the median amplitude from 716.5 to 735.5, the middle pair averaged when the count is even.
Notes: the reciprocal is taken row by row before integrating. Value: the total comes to 4.17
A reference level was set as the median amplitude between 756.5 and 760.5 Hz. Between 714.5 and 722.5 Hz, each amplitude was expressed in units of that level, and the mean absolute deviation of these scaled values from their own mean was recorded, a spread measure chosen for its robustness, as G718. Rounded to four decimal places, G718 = 0.0280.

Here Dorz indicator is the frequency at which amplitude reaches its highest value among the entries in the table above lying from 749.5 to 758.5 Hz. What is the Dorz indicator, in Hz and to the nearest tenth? 758.0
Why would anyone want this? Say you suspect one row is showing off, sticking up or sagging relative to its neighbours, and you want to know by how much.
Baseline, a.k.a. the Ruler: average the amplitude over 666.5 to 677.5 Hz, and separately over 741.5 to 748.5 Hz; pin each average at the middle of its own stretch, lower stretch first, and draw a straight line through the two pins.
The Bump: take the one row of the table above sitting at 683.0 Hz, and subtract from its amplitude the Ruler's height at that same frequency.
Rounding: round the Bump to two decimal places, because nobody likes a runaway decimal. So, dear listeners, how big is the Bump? -0.09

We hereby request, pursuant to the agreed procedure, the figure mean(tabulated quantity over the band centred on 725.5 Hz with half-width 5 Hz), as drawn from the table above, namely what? 1.33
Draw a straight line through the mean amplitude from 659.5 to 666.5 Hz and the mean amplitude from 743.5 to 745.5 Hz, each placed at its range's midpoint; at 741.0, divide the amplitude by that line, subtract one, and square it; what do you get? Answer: 0.0019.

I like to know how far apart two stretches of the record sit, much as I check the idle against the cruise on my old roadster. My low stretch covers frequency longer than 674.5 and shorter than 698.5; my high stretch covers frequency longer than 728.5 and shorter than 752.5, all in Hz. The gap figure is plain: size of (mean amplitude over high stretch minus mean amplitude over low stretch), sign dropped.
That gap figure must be 0.13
